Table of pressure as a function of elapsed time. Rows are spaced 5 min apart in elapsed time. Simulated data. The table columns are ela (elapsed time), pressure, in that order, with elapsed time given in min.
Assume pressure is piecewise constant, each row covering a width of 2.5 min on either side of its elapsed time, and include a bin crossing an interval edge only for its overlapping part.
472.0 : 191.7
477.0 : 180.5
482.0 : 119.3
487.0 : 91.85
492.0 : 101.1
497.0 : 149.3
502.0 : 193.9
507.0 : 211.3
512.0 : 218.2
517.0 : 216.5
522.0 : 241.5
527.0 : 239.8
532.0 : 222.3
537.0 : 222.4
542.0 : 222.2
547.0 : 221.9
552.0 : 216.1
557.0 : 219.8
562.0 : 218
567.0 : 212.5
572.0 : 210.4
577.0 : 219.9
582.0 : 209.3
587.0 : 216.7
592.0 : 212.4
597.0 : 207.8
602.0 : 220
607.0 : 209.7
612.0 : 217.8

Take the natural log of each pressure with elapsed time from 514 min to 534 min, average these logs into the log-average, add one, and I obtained 6.44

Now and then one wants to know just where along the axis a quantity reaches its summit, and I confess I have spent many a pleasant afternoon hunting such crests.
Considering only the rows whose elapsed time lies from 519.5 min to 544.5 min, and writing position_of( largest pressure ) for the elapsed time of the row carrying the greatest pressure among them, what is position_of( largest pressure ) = 522.0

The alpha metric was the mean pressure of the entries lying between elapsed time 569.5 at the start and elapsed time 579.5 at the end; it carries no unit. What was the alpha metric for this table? 215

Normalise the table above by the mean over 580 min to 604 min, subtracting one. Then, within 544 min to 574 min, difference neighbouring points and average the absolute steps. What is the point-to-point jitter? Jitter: 0.018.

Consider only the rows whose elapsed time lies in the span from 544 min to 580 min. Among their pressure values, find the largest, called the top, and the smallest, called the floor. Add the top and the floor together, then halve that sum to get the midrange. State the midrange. 216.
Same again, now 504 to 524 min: 226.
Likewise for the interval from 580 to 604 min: 214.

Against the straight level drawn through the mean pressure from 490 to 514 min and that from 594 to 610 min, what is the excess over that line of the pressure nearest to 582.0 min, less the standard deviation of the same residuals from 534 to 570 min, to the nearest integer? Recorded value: -3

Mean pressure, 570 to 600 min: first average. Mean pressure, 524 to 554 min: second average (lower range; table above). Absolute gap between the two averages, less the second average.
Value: -213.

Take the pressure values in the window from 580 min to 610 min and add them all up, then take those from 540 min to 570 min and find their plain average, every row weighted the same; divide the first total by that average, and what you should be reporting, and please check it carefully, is 5.8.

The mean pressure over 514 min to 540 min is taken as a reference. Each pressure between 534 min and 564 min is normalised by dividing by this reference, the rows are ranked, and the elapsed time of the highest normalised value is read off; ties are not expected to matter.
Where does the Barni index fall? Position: 537.0 min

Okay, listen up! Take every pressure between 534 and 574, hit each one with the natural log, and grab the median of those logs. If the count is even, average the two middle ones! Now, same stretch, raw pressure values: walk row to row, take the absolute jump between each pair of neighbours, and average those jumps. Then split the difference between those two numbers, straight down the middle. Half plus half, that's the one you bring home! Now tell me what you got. 4.1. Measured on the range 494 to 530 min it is 10.8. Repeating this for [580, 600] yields 5.4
